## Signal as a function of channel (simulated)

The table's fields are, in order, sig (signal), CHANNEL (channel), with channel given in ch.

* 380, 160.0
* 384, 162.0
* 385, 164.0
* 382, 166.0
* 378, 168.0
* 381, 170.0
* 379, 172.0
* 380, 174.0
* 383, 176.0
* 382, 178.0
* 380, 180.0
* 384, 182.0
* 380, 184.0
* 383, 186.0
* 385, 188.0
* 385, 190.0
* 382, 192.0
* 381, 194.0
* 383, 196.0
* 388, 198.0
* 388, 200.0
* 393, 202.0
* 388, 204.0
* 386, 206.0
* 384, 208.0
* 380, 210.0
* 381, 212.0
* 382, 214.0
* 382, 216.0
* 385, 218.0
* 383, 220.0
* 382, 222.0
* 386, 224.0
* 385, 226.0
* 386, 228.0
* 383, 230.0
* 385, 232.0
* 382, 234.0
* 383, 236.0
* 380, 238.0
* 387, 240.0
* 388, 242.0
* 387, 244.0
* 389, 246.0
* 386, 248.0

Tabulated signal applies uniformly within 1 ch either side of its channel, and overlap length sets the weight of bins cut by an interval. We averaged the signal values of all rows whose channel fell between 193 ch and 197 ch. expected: 382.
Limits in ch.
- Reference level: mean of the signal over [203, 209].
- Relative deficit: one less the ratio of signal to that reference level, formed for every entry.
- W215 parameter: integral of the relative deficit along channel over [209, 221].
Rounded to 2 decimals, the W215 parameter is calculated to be 0.12 ch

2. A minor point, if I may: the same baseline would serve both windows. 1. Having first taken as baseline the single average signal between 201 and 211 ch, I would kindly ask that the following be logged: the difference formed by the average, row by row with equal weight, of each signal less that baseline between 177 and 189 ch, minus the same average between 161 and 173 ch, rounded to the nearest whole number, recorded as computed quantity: 1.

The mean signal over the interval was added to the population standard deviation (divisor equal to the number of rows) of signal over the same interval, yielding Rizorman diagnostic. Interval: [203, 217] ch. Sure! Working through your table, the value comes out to 386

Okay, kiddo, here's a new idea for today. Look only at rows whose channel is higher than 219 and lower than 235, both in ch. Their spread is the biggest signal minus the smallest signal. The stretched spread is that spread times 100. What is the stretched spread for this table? 400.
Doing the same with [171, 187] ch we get 500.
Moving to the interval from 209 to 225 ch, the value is 600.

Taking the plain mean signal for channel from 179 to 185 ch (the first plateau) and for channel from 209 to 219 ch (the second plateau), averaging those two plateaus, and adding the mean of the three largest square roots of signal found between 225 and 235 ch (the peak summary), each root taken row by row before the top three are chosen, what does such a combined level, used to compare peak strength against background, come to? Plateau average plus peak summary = 401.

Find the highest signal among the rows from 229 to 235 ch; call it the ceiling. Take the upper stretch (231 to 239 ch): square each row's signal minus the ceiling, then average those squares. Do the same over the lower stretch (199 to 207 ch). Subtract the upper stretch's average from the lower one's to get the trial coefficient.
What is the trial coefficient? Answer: 11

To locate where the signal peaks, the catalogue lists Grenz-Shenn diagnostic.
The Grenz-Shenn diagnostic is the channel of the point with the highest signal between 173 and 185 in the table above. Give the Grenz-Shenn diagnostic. 182.0 ch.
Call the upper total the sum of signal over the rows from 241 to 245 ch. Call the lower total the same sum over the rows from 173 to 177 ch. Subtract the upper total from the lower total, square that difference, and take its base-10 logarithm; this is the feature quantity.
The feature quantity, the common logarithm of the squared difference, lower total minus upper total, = 2.16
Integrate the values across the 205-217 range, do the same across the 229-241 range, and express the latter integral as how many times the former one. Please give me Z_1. 1.00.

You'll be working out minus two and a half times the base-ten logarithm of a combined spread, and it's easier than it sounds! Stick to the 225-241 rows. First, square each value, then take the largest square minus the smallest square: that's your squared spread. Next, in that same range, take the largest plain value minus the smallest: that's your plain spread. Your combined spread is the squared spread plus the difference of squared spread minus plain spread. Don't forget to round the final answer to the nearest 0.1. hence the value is -10.1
